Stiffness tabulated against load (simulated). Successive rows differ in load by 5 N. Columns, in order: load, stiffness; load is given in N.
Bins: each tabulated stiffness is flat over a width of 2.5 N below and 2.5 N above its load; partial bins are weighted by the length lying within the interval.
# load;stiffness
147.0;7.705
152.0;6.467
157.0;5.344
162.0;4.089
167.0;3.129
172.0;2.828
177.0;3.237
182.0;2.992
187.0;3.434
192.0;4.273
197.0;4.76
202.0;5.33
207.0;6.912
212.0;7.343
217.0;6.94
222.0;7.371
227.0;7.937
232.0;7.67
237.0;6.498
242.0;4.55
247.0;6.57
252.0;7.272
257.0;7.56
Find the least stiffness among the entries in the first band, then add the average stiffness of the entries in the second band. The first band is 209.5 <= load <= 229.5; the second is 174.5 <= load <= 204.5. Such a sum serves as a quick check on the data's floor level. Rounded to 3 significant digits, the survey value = 10.9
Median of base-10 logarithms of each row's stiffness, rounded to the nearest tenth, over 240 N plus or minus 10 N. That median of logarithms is 0.8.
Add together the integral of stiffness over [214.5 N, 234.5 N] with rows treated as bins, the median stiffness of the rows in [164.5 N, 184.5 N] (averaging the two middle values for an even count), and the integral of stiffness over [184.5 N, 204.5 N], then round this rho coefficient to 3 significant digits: 242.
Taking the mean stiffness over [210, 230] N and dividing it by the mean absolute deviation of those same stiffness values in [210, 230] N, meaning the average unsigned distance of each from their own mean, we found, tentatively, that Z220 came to 27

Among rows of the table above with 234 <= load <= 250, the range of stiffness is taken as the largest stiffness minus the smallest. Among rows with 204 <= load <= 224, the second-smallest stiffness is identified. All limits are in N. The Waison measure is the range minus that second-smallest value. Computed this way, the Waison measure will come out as -4.9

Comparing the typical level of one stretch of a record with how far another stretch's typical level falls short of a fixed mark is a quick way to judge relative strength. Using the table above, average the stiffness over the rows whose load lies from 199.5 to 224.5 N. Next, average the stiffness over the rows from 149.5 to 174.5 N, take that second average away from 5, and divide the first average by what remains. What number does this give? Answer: 11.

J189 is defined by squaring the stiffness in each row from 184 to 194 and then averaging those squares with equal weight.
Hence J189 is 15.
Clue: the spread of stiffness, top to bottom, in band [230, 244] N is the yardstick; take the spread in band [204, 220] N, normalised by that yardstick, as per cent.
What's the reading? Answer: 14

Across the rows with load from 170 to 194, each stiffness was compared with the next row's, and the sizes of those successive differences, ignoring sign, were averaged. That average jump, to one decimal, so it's 0.5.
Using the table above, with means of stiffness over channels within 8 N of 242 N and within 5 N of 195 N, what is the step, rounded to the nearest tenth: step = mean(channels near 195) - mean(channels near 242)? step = -1.4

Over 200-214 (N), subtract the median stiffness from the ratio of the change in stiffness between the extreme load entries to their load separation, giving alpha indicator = -6.7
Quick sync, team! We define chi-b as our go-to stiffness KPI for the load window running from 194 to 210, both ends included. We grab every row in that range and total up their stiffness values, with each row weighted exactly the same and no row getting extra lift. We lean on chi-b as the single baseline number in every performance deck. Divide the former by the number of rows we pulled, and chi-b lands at 6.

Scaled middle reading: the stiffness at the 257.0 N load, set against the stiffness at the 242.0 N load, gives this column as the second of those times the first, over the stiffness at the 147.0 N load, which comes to 4.5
